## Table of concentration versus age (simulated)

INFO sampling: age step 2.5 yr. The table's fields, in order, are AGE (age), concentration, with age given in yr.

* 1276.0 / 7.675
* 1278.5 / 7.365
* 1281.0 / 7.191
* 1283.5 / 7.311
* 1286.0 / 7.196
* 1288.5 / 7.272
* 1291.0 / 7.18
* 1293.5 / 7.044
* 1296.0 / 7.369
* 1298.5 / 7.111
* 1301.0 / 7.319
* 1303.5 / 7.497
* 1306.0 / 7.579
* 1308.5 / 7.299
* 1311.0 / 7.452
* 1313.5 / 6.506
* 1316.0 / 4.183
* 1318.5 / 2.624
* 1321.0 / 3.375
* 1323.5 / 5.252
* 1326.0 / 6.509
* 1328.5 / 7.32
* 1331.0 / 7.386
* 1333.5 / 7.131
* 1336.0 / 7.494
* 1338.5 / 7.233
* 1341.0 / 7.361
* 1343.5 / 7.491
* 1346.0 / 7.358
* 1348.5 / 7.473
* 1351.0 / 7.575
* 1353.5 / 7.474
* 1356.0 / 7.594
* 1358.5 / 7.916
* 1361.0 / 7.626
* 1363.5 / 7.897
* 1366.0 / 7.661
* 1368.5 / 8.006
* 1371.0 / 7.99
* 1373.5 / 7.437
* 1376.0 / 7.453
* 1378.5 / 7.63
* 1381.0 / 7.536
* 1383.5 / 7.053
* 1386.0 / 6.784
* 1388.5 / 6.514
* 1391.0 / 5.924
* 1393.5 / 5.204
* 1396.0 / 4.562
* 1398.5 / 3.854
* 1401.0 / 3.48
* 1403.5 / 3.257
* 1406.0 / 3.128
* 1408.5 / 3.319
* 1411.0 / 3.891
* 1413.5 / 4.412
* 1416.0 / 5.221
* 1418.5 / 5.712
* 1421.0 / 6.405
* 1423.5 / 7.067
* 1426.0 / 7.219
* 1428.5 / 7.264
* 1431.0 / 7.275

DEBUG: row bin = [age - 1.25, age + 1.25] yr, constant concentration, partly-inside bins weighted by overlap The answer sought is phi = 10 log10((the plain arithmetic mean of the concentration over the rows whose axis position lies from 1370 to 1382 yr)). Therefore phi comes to 8.8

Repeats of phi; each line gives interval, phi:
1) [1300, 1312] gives 8.7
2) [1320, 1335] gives 7.9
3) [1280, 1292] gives 8.6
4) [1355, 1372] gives 8.9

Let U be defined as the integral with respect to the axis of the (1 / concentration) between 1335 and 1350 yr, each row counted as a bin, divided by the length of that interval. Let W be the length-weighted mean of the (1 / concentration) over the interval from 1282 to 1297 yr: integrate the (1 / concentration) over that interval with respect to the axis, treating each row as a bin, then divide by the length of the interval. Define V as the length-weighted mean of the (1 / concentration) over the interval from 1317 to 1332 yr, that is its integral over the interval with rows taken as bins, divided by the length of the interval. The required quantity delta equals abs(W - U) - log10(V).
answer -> 0.67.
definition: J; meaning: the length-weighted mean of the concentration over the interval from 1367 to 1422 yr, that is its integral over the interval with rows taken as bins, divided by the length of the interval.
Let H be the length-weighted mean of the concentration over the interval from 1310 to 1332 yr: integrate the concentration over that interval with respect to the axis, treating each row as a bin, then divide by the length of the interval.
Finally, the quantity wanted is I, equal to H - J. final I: -0.1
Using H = 5.6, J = 5.7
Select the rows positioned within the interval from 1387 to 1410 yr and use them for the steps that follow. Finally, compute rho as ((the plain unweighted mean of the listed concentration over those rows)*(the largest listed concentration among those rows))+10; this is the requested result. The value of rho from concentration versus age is 38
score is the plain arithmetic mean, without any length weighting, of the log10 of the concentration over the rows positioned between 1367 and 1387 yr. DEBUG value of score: 0.87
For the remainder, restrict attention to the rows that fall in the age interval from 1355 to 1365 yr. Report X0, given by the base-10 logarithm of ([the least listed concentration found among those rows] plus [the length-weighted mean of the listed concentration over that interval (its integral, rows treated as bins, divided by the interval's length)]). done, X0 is 1.19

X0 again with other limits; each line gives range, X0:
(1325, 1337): 1.14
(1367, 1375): 1.18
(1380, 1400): 0.99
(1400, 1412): 0.82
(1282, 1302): 1.15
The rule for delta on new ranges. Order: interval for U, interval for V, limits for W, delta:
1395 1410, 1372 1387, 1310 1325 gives 0.91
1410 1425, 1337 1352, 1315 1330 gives 0.91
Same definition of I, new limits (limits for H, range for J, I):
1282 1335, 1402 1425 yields 1.8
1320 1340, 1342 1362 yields -1.0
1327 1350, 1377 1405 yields 1.7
